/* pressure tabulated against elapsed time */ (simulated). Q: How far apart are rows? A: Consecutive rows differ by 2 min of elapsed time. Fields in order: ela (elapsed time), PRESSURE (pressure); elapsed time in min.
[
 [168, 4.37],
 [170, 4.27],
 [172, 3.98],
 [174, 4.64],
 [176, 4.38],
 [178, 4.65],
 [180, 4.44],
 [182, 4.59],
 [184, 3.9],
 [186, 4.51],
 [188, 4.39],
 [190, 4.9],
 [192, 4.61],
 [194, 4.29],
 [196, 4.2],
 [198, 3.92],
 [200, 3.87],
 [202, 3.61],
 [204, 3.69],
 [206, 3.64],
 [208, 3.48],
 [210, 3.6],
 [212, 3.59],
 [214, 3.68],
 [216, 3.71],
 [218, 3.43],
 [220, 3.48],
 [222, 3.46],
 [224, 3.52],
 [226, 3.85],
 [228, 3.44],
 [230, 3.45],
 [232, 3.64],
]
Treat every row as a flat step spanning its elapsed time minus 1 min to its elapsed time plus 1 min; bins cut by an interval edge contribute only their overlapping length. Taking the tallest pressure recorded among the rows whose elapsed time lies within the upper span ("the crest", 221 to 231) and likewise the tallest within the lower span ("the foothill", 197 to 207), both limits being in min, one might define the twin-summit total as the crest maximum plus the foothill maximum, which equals 7.8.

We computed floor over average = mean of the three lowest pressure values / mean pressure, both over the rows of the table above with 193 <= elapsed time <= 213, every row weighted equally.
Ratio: 0.94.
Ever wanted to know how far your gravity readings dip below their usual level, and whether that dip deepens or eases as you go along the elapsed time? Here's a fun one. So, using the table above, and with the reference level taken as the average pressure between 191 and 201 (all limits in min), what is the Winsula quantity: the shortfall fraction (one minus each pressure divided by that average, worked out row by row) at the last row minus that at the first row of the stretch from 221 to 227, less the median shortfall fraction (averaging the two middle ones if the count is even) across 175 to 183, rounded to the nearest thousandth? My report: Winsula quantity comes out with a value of -0.013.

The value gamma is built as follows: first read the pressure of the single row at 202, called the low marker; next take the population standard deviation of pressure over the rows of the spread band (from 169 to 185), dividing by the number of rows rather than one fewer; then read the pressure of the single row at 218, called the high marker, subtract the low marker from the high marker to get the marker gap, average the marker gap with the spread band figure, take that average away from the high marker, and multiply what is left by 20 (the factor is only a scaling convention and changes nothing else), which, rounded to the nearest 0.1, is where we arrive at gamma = 67.7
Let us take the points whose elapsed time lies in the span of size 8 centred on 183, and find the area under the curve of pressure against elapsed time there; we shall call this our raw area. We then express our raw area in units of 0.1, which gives 349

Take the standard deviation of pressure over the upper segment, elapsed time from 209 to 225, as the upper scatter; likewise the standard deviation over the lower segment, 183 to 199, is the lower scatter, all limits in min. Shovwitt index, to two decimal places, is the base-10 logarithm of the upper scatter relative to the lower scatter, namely -0.52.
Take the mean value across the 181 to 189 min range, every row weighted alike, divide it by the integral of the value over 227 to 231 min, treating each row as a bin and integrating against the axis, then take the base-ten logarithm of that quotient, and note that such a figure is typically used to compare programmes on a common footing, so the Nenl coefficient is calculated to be -0.50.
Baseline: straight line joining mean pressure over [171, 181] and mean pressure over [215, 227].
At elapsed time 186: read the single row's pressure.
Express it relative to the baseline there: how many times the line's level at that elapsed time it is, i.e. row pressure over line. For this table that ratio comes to 1.07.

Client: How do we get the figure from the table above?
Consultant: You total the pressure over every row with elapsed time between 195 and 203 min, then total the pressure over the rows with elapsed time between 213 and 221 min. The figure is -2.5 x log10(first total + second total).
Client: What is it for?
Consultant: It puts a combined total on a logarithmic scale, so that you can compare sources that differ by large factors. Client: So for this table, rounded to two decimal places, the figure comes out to -3.69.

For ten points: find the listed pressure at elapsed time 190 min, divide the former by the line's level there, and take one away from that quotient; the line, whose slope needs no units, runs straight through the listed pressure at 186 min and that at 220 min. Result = 0.12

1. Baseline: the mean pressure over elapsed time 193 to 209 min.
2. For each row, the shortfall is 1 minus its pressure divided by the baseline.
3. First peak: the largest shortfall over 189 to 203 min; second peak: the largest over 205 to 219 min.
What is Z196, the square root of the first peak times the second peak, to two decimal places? 0.08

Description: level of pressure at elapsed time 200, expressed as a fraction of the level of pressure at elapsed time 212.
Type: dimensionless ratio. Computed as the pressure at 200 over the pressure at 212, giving 1.08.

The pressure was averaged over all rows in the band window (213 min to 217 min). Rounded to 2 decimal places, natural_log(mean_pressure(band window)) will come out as 1.31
